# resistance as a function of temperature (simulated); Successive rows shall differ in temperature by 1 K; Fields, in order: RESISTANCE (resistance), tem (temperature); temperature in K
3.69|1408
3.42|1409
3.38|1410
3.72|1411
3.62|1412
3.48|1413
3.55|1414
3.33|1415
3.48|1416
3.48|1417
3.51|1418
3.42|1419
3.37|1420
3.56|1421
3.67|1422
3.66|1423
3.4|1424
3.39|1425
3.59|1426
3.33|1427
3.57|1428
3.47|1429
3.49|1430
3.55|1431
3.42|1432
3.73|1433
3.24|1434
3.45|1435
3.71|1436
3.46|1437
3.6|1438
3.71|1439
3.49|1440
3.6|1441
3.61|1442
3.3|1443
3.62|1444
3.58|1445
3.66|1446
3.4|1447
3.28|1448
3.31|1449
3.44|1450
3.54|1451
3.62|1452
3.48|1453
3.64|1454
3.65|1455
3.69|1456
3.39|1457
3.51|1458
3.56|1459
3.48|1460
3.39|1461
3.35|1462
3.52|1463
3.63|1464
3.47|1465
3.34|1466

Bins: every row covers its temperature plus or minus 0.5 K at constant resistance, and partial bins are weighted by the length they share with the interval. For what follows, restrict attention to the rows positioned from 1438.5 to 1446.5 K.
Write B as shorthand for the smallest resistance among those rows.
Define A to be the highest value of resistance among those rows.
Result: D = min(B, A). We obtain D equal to 3.30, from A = 3.71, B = 3.3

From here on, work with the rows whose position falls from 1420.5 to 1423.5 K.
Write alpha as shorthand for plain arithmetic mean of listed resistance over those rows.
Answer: 3.63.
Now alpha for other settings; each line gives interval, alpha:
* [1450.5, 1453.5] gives 3.55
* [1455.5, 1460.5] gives 3.53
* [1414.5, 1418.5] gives 3.45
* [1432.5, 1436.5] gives 3.53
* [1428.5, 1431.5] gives 3.50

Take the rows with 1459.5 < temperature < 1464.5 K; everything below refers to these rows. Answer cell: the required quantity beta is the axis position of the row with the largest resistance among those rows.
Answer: 1464 K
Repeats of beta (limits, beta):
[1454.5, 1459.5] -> 1456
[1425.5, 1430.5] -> 1426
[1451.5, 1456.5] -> 1456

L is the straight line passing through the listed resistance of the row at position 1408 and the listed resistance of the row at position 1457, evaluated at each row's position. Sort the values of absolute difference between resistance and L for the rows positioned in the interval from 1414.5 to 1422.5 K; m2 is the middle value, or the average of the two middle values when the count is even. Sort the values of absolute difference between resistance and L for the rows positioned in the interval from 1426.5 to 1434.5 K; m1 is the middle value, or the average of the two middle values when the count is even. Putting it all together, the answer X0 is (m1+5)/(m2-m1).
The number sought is 101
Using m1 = 0.11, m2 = 0.158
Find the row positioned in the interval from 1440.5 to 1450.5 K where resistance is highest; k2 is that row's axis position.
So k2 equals 1446 K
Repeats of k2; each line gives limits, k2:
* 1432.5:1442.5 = 1433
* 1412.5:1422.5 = 1422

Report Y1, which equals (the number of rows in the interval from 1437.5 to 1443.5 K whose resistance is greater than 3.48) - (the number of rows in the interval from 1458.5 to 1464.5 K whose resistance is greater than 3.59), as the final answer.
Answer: 4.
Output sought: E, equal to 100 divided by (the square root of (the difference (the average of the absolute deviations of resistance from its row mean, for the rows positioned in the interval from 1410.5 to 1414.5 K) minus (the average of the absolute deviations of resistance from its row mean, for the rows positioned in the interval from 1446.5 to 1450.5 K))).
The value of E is 816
